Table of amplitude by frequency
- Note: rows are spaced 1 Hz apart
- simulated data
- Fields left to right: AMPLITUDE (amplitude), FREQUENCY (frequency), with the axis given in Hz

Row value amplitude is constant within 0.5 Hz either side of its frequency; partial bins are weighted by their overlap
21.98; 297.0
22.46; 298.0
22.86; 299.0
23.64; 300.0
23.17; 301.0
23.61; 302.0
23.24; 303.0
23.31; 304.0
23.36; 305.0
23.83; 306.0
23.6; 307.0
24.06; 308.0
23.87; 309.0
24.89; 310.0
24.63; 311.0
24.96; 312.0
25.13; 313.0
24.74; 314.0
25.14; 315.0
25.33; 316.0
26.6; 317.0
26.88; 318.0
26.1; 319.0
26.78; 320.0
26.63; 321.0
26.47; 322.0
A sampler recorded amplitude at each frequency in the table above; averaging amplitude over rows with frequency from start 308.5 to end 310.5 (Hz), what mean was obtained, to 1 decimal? 24.4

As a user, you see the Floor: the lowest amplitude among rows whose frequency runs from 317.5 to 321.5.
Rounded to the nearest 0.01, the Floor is 26.10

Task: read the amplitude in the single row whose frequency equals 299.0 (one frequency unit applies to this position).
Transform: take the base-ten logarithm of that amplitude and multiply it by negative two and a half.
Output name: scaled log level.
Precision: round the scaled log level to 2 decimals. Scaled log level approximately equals -3.40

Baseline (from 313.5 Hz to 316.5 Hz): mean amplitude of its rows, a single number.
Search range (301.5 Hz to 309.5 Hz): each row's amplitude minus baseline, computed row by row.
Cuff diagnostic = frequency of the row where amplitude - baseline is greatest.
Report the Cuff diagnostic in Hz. 308.0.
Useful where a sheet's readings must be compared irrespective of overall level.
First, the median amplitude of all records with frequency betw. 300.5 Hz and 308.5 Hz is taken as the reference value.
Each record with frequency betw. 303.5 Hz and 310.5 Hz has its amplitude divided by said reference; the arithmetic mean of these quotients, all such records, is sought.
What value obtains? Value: 1.02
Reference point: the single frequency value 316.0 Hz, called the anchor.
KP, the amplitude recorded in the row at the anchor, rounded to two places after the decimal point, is 25.33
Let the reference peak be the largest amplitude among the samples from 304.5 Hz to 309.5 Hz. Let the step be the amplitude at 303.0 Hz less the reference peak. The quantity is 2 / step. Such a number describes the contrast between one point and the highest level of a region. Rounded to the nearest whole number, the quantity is -2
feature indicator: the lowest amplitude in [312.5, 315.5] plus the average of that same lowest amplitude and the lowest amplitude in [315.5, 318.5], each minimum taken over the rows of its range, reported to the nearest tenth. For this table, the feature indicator 49.8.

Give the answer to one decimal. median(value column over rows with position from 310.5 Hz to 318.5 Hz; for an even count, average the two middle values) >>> 25.1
